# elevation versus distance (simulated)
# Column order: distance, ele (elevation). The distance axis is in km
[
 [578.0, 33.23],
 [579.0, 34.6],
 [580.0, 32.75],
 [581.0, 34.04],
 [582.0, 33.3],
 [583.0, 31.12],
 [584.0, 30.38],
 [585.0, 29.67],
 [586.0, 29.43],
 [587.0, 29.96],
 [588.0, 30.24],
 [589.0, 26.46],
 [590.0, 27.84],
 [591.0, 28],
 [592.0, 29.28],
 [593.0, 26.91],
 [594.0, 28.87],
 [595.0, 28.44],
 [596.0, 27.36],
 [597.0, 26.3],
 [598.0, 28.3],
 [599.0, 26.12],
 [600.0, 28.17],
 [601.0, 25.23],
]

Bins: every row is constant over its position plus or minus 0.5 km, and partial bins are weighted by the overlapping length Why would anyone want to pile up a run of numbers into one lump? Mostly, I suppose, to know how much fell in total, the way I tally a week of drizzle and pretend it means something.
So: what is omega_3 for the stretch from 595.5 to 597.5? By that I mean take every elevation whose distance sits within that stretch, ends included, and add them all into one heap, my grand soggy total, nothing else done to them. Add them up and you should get 53.7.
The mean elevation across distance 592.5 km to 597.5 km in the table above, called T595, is 27.6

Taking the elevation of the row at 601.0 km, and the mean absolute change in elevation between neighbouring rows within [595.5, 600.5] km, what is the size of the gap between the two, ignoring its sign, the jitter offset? 23.4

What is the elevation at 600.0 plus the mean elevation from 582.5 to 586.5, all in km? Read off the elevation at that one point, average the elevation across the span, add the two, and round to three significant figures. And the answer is 58.3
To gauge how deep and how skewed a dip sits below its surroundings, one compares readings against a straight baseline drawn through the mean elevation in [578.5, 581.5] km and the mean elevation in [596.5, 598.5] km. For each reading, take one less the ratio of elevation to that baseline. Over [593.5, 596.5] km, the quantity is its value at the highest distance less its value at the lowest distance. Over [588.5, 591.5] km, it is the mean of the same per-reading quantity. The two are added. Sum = 0.12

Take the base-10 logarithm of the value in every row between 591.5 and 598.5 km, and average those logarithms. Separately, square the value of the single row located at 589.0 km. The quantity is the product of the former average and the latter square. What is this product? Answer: 1012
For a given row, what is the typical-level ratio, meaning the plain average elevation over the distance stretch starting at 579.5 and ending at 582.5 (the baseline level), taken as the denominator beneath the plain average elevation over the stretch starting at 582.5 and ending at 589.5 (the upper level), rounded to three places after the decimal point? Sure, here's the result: 0.887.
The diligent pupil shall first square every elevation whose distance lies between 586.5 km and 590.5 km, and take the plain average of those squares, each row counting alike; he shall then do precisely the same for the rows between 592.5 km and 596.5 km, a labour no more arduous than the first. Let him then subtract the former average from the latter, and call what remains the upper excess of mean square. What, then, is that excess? -43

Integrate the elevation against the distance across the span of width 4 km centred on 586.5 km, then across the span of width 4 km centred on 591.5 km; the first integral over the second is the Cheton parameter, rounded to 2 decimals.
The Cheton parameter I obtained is 1.06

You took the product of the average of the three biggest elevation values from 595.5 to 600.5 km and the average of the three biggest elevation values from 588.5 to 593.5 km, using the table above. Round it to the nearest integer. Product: 793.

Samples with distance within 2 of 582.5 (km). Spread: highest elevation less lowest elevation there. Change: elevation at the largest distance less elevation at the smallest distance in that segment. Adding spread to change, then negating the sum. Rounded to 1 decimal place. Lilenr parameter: 0.0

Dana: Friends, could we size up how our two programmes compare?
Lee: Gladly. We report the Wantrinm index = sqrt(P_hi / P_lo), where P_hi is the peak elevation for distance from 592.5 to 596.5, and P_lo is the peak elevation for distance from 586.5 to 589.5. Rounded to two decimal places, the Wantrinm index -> 0.98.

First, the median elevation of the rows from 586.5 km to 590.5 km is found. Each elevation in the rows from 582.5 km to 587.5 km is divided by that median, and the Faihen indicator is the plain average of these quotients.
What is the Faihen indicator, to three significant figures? 1.04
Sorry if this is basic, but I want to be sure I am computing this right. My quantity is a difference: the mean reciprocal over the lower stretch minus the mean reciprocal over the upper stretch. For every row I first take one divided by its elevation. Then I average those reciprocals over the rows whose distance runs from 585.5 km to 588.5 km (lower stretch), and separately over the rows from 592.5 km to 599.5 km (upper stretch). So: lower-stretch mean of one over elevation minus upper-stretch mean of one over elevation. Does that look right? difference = -0.003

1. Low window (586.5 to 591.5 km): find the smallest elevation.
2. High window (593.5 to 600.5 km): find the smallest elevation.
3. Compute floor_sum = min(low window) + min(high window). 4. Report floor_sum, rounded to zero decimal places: 53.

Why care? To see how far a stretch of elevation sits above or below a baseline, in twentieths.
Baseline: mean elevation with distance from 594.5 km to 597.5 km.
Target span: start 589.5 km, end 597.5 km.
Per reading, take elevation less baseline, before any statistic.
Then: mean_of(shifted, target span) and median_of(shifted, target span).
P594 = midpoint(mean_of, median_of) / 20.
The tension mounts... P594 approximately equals 0.03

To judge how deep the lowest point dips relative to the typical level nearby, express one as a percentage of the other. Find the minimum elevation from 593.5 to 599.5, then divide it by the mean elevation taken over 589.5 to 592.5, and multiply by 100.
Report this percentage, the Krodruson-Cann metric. 92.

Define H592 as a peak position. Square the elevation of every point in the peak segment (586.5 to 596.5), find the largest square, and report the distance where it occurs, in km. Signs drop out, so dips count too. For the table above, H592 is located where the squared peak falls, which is 588.0 km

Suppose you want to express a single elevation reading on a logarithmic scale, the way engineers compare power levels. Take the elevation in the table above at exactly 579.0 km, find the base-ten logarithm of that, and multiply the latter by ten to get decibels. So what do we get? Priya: 15.4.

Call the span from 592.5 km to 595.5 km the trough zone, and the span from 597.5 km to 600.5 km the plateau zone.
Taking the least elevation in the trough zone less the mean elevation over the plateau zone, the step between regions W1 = -0.6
